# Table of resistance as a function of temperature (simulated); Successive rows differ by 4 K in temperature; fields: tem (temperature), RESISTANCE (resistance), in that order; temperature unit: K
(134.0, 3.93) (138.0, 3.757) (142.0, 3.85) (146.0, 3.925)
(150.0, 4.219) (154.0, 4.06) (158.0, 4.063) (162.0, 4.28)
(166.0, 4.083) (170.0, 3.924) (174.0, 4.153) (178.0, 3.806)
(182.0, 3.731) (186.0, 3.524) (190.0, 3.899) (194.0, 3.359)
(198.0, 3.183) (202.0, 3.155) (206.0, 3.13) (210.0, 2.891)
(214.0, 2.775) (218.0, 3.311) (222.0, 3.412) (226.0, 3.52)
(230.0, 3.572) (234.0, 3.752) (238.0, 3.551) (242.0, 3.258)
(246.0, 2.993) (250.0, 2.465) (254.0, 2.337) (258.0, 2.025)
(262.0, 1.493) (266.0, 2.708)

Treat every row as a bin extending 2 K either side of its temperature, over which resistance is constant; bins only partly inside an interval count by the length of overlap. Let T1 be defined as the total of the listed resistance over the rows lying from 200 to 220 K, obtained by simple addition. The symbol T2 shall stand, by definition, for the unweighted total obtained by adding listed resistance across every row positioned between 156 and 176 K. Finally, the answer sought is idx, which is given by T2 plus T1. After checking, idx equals 36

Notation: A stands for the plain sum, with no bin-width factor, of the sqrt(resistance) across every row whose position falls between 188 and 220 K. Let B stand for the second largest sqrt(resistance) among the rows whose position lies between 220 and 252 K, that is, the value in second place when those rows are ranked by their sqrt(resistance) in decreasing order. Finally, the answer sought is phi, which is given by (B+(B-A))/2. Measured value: -5.3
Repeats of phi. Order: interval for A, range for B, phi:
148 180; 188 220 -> -6.2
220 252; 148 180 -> -5.2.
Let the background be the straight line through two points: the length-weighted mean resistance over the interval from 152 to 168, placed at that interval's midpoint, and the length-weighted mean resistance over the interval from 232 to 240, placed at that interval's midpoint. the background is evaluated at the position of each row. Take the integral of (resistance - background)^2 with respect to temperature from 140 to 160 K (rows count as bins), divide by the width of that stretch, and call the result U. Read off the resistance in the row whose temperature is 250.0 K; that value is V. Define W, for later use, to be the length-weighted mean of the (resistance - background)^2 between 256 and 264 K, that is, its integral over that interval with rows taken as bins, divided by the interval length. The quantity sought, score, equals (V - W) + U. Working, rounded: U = 0.05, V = 2.465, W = 3.11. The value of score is -0.6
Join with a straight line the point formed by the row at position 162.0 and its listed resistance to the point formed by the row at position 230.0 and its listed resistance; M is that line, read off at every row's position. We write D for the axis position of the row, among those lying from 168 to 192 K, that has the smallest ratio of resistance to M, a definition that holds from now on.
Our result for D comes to 186.0 K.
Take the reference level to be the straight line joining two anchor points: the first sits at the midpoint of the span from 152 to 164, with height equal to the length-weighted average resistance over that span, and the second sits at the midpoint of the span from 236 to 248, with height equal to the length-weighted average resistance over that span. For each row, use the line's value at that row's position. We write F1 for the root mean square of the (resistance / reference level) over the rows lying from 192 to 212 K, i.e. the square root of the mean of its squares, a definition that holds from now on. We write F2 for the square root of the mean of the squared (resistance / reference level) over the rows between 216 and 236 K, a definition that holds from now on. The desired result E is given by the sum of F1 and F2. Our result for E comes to 1.88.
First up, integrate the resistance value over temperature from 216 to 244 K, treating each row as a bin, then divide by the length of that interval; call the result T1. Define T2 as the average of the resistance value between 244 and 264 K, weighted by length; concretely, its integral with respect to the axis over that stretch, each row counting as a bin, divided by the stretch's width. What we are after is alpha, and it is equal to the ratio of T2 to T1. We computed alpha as 0.65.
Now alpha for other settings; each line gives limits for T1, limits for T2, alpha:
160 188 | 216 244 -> 0.89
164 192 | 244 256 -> 0.67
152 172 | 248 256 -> 0.59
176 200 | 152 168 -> 1.15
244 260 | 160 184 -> 1.63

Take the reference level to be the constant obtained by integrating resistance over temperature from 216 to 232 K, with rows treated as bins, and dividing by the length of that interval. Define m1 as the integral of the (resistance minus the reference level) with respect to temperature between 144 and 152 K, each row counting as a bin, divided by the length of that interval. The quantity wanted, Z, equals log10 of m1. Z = -0.2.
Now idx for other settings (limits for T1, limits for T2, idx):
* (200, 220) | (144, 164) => 36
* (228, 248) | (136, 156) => 37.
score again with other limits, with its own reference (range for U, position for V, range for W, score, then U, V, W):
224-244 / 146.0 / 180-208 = 3.7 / 0.04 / 3.925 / 0.29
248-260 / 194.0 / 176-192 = 4.9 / 1.63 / 3.359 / 0.07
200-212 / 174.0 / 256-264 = 1.7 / 0.62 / 4.153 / 3.11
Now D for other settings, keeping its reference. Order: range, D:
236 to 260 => 258.0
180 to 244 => 214.0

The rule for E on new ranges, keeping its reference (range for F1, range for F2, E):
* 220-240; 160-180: 2.06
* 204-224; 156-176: 1.89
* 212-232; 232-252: 1.95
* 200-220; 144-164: 1.84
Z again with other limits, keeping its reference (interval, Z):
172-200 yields -0.7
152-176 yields -0.2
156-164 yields -0.1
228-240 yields -0.8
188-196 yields -0.8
